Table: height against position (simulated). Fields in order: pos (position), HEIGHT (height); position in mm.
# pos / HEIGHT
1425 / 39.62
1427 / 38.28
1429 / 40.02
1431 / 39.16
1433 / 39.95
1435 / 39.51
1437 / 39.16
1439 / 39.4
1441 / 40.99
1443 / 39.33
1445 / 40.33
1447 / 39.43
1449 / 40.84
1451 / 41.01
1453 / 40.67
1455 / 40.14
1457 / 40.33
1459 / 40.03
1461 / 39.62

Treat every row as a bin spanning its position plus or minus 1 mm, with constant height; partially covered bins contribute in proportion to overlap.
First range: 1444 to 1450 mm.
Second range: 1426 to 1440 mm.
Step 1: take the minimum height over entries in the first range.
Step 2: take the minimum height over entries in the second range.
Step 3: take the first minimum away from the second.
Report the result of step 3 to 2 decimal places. -1.15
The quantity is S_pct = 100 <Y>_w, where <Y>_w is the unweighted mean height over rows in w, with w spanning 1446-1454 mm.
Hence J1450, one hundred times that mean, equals 4049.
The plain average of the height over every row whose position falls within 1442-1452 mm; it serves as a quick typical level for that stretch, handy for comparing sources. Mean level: 40.2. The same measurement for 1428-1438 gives 39.6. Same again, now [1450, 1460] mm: 40.4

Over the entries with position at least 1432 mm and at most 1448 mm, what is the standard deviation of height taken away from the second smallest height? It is 38.7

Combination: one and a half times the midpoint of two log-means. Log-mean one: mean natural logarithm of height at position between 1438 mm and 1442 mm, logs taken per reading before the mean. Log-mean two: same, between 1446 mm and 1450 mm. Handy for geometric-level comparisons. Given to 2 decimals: 5.54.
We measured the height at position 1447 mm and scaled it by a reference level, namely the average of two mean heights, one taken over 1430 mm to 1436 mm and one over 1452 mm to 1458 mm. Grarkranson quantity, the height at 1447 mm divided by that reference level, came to 0.99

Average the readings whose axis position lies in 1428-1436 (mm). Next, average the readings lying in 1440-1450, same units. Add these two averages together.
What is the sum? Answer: 79.8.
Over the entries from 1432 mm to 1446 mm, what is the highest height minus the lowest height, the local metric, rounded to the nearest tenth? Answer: 1.8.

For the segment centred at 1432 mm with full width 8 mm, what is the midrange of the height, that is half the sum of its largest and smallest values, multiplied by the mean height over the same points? 1570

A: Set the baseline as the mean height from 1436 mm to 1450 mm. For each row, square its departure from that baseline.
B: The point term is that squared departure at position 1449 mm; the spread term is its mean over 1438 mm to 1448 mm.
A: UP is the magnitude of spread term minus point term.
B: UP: 0.401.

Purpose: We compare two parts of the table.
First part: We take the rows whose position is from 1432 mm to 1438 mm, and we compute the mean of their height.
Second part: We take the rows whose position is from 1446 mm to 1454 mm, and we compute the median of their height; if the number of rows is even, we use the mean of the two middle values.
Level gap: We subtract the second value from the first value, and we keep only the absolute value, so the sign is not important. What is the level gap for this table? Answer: 1.2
